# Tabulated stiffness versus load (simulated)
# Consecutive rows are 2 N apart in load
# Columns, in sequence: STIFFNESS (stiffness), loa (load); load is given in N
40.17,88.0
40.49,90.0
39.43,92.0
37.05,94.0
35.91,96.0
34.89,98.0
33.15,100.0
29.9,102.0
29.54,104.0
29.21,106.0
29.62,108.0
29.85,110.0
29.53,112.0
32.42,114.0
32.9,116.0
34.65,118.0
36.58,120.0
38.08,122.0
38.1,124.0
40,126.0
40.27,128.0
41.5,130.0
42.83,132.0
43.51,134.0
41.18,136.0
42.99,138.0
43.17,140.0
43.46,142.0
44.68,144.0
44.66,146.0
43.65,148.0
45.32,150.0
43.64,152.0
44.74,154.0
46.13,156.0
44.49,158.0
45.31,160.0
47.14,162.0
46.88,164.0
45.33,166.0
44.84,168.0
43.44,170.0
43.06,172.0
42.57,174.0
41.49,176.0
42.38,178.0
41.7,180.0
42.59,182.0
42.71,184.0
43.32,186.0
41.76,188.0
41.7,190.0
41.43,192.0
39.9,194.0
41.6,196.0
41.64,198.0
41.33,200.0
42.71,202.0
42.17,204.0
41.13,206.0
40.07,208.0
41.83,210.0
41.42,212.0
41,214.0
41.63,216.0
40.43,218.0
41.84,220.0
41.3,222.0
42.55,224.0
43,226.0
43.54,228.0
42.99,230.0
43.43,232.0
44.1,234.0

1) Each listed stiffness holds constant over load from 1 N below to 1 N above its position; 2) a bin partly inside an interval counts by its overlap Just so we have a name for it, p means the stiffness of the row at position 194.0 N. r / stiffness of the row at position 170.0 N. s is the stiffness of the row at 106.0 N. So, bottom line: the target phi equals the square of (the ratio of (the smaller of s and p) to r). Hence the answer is 0.45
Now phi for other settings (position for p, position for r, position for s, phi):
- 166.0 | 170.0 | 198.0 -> 0.92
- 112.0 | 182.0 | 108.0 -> 0.48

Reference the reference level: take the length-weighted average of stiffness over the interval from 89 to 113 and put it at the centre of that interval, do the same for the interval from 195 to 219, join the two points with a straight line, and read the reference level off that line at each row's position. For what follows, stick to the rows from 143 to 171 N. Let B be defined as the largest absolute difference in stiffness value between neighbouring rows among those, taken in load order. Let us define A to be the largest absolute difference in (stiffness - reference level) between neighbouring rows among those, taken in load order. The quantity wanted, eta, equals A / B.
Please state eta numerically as 1.00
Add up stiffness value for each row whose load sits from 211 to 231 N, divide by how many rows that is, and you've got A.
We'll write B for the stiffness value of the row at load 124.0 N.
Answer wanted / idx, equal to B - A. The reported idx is -4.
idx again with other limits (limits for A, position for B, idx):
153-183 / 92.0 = -5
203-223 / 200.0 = 0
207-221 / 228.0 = 2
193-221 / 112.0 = -12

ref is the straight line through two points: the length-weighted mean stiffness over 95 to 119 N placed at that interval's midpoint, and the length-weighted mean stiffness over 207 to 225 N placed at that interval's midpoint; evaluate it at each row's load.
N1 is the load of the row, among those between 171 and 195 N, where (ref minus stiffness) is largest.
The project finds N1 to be 194.0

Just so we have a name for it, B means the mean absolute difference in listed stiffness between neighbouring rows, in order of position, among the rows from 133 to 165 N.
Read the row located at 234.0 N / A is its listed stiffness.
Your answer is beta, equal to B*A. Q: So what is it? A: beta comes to 51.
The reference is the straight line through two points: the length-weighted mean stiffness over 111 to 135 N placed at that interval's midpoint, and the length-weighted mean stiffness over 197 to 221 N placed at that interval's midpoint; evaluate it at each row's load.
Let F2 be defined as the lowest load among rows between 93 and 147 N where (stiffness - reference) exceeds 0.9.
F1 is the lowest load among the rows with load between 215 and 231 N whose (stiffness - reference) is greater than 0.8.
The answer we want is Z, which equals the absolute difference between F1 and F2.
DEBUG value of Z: 102 N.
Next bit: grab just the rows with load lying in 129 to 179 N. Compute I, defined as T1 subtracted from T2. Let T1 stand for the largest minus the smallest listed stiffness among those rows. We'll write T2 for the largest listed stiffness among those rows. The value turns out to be 41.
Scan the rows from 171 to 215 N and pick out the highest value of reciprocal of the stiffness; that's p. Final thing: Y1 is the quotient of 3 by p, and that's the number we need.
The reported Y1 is 120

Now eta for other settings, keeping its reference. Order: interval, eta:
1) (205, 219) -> 0.91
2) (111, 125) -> 0.95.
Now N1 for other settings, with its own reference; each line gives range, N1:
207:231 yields 218.0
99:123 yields 112.0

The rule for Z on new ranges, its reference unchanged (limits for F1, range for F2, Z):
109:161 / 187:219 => 62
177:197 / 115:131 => 52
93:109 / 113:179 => 32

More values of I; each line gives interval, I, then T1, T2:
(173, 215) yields 40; 3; 43.32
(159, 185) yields 41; 6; 47.14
